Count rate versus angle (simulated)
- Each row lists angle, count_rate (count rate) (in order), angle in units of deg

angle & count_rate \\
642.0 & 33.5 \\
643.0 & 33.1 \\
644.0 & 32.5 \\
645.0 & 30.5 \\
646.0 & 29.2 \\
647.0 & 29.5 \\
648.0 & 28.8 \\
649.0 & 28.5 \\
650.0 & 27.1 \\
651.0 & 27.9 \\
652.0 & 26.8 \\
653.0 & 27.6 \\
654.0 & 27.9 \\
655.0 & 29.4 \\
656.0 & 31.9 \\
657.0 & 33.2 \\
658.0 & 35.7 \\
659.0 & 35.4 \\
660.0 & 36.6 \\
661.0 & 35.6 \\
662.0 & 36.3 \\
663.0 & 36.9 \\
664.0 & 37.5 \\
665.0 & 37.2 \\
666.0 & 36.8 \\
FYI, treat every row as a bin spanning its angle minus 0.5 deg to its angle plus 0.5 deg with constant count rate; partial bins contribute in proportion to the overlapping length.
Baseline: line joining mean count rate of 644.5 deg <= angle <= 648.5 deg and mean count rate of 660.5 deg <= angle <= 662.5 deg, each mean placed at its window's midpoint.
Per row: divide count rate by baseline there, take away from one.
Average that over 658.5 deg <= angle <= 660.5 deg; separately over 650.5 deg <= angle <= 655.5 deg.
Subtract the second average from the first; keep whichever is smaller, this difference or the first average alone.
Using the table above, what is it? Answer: -0.161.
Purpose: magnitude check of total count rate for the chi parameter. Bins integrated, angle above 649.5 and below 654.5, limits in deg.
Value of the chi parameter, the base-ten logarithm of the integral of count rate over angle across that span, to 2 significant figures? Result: 2.1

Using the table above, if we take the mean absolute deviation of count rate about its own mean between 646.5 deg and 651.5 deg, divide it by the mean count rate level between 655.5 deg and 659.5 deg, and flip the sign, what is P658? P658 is -0.020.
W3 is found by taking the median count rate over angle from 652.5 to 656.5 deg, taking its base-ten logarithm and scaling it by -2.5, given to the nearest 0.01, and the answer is -3.64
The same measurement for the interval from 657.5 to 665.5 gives -3.90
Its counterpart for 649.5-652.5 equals -3.58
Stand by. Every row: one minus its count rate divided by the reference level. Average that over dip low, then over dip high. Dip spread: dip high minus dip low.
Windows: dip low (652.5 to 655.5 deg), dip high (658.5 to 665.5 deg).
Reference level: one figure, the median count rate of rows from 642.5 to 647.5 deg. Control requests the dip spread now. -0.27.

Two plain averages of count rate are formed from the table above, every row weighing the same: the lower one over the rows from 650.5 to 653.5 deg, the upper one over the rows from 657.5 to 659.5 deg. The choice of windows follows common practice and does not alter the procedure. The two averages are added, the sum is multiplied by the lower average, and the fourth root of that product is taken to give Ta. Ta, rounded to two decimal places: 6.45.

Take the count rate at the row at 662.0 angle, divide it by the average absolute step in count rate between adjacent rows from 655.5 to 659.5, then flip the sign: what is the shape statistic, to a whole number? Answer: -27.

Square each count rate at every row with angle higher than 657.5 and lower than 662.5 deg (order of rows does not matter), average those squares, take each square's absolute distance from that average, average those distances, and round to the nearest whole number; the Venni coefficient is 31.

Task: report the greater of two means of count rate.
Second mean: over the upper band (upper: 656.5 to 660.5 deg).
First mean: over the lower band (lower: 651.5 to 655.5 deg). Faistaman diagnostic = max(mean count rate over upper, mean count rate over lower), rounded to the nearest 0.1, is 35.2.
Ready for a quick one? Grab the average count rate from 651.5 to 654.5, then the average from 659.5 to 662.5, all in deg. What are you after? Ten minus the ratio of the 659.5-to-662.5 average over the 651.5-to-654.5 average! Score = 8.68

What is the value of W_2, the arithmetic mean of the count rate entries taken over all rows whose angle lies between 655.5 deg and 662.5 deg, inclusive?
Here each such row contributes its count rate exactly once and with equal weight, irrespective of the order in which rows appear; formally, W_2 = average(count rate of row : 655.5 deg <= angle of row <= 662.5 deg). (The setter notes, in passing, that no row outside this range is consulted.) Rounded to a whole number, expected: 35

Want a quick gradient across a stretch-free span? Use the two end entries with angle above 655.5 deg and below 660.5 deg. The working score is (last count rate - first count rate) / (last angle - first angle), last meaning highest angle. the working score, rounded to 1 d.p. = 1.2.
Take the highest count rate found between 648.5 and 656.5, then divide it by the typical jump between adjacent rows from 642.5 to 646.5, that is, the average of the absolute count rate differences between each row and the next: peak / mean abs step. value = 25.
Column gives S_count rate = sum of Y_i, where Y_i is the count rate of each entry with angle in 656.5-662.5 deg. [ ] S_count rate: 213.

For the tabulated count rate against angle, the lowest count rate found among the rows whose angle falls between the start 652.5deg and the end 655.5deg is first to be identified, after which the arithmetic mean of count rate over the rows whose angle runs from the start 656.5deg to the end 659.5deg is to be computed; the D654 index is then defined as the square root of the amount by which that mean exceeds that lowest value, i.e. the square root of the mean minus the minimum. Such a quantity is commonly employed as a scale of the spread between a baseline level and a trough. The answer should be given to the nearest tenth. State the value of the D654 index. 2.7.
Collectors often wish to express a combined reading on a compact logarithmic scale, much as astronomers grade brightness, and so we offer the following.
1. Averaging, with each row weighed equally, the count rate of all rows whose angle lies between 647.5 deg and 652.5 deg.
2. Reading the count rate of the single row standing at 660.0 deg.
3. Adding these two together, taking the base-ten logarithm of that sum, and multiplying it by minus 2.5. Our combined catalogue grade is -4.52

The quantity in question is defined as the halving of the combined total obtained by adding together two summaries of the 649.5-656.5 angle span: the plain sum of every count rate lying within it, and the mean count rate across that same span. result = 113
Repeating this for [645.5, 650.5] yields 86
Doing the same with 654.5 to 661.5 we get 136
